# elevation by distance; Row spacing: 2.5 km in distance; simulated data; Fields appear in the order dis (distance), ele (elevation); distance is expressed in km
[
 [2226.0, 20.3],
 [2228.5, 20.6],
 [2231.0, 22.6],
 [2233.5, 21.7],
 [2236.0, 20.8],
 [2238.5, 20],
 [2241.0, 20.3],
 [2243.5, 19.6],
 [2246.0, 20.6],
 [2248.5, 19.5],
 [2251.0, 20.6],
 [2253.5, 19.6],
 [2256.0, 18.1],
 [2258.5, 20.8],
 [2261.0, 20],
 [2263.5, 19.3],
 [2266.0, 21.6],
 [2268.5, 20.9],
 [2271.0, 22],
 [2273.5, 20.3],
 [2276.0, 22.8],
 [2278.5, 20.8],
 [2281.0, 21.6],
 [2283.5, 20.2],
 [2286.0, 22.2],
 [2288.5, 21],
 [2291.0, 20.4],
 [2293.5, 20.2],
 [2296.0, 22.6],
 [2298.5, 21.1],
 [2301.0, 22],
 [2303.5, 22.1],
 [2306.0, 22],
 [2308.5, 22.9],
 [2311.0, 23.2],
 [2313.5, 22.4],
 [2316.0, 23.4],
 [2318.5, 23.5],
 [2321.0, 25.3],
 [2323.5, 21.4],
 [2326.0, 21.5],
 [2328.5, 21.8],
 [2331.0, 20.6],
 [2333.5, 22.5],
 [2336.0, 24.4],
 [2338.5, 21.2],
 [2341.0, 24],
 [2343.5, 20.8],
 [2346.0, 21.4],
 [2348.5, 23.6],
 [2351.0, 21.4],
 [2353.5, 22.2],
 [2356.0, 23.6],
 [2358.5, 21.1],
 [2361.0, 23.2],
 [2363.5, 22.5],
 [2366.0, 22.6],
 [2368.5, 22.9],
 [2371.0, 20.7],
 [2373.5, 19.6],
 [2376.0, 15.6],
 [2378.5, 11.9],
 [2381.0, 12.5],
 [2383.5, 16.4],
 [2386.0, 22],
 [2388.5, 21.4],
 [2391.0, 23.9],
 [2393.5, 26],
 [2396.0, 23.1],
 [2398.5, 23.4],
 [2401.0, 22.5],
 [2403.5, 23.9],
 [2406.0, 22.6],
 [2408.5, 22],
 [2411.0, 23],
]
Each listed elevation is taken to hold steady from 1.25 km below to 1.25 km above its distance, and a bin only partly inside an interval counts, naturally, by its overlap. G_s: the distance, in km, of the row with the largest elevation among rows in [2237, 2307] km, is 2276.0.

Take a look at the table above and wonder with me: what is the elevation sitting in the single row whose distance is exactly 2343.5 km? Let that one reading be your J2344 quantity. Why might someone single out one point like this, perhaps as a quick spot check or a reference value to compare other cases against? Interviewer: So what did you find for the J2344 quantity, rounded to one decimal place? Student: 20.8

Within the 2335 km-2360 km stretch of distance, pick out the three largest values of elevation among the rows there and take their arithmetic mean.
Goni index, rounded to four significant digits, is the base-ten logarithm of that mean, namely 1.380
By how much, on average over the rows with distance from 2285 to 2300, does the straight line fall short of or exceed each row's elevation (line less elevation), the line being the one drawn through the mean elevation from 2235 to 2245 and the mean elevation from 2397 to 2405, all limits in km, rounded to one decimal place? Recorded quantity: -0.1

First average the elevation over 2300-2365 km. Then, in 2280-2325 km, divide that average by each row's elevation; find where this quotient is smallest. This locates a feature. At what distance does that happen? 2321.0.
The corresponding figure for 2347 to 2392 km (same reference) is 2391.0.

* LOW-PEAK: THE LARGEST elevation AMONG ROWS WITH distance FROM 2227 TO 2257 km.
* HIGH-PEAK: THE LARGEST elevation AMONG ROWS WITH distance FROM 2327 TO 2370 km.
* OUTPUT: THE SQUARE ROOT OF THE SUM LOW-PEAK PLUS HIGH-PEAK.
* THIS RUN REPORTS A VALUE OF 6.86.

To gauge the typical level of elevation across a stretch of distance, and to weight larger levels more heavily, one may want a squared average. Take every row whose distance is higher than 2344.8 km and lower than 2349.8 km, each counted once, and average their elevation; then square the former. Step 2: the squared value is 506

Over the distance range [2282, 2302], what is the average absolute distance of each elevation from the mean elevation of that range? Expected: 0.79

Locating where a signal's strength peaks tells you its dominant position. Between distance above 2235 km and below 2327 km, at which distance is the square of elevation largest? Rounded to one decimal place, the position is 2321.0 km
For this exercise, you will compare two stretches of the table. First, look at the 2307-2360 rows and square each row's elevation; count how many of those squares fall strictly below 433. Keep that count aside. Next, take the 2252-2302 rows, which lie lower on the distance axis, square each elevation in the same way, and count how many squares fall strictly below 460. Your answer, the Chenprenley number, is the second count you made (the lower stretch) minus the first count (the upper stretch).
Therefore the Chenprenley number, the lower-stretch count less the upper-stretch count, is 11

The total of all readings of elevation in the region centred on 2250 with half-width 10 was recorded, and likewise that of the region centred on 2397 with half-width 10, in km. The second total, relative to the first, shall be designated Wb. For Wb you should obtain 1.17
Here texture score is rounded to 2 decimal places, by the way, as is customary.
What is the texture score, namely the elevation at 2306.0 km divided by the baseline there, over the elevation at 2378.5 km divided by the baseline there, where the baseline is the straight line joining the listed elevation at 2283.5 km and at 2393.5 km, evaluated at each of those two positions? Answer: 2.18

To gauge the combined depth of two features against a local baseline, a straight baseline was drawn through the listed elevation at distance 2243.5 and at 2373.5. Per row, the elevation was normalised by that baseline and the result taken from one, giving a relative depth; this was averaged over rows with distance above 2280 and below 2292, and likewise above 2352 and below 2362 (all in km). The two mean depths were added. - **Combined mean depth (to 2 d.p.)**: -0.22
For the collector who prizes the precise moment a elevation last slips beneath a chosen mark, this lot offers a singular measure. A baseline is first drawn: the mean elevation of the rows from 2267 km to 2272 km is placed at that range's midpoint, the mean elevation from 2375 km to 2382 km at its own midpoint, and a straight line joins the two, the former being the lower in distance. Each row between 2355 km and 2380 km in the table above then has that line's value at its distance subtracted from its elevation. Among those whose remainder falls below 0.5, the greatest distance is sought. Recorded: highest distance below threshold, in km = 2378.5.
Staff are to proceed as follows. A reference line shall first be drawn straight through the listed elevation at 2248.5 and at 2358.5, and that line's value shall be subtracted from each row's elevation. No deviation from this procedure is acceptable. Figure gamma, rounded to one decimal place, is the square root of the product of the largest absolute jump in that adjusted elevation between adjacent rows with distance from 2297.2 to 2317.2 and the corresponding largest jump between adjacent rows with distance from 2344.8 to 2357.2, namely 1.5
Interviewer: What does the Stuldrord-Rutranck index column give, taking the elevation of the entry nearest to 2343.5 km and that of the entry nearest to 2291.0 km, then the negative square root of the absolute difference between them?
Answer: -0.6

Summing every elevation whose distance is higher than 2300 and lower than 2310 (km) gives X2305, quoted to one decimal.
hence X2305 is 89.0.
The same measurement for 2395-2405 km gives 92.9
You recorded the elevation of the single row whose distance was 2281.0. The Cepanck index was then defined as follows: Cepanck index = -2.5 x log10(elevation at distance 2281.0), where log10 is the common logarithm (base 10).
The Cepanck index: -3.34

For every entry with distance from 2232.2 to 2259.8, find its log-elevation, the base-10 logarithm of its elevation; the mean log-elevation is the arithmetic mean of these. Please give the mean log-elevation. 1.30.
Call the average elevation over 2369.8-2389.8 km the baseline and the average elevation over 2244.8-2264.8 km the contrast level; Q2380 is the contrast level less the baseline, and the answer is 2.3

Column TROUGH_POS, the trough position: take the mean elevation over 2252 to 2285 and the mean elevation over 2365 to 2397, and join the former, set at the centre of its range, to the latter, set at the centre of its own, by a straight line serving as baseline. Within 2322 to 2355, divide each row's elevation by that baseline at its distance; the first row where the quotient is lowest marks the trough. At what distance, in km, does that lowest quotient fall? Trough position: 2331.0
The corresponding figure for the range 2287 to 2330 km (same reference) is 2293.5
